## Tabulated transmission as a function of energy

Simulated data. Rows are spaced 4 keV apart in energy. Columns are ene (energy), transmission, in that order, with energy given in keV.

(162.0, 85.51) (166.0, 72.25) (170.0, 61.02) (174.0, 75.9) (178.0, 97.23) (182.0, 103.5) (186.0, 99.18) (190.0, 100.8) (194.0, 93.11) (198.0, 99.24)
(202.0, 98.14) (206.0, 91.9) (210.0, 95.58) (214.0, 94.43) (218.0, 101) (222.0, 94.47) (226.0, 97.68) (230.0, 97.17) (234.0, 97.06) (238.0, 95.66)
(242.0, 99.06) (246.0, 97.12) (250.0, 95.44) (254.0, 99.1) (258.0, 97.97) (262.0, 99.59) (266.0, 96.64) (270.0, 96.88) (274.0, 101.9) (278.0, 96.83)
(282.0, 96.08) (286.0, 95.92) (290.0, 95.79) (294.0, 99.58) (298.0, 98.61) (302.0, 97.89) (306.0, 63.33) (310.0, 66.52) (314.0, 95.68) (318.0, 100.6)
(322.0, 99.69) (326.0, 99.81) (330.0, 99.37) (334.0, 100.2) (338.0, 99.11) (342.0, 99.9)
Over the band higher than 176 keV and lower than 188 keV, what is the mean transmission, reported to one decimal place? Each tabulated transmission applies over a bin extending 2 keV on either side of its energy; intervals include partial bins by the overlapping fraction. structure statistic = 100.0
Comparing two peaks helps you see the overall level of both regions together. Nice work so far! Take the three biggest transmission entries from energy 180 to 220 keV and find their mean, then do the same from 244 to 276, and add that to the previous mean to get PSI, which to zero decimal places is 202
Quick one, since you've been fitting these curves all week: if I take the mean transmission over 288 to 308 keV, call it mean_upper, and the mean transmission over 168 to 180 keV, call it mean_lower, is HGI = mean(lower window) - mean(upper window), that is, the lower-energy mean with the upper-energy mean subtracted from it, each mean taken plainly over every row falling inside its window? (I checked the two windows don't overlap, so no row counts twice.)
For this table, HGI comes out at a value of -13.0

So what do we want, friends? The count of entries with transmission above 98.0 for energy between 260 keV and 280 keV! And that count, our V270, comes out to 2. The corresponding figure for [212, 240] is 1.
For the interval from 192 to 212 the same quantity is 2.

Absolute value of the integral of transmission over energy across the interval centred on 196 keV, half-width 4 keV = 769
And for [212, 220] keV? 782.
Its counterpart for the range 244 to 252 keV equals 770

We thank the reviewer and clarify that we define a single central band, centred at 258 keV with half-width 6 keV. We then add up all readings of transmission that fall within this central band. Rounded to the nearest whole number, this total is 297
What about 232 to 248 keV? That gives 389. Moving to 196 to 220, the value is 580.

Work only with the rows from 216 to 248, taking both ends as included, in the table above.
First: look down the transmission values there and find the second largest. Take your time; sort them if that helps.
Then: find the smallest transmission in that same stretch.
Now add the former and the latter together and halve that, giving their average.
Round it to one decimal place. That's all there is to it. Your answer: 96.8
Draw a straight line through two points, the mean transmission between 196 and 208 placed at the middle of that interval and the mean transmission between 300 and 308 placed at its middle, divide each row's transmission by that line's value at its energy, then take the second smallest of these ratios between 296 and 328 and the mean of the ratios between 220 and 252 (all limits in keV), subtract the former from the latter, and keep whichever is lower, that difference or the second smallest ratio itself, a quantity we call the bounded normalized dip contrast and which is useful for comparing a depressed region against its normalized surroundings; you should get 0.23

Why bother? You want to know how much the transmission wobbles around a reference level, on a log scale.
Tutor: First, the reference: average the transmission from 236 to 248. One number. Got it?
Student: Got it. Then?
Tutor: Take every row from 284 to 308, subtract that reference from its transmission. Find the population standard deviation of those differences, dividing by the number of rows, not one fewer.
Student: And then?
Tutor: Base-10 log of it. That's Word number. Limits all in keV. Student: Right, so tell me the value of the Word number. 1.1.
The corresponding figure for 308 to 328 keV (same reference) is 1.1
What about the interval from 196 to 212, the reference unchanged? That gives 0.5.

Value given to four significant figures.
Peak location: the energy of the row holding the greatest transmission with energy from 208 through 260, 218.0 keV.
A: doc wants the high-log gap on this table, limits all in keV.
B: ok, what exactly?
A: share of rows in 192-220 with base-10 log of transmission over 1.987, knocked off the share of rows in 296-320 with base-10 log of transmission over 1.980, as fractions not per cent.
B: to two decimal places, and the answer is 0.24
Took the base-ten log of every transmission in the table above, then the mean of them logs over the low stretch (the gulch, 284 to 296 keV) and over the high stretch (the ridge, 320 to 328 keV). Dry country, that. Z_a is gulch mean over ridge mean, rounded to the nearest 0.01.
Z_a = 0.99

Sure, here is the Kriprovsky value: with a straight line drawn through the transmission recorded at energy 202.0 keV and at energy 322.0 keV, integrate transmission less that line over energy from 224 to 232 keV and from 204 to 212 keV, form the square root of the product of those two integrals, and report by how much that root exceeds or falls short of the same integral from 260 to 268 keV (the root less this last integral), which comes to 24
